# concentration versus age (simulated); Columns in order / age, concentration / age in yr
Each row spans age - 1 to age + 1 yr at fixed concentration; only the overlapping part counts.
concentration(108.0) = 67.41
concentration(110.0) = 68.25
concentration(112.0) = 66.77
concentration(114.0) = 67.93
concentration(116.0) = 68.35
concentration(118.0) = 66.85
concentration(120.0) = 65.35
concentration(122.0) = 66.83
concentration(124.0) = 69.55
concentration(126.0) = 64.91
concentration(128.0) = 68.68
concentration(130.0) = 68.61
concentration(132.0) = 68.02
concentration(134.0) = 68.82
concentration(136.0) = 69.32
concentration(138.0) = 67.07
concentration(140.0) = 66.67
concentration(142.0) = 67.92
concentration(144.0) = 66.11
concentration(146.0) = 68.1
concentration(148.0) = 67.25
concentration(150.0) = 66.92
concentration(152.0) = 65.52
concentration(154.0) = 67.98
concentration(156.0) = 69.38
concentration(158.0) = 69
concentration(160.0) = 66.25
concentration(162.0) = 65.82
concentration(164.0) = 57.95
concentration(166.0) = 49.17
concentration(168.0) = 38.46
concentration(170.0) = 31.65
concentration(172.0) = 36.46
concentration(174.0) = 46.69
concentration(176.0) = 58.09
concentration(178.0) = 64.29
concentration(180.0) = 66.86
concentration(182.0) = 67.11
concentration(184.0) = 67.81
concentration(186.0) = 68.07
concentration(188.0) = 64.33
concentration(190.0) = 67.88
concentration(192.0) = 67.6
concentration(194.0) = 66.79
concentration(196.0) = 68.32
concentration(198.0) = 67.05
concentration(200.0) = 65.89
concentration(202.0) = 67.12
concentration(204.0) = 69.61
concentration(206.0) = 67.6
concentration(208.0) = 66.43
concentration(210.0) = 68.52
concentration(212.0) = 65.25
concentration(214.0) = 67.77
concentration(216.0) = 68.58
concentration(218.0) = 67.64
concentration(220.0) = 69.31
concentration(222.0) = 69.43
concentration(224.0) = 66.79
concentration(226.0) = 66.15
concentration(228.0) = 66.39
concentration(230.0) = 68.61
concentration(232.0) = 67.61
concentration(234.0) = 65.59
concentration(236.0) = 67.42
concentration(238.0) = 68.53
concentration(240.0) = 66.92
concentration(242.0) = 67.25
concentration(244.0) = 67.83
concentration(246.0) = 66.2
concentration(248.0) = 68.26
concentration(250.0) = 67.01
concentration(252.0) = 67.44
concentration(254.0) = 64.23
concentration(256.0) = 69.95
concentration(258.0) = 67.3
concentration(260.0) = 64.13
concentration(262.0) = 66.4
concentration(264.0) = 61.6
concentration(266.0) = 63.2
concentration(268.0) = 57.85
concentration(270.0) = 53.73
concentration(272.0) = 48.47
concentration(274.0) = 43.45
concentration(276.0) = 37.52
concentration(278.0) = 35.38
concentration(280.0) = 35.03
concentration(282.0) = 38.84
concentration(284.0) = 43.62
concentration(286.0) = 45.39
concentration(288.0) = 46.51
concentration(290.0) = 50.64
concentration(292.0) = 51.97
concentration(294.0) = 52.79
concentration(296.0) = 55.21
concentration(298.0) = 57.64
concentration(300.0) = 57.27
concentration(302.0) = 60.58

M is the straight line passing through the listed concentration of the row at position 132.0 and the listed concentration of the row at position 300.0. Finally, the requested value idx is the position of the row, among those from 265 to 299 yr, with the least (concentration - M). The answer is 280.0 yr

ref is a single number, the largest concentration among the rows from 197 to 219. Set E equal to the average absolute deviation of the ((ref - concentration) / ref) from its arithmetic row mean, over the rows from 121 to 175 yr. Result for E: 0.12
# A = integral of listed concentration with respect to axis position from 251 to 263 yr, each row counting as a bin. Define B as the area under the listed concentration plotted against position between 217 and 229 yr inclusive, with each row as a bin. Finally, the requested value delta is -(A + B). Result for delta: -1610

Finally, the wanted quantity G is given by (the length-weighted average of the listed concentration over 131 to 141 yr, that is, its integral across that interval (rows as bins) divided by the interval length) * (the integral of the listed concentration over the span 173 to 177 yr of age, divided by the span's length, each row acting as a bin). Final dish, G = 3561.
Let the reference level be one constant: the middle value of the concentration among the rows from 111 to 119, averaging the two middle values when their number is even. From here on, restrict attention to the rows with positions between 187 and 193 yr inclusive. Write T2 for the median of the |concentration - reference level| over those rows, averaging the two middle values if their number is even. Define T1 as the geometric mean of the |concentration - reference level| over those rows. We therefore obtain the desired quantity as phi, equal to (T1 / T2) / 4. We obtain 0.35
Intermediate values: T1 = 0.7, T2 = 0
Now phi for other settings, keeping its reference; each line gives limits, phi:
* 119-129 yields 0.19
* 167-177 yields 0.20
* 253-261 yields 0.11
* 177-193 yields 0.33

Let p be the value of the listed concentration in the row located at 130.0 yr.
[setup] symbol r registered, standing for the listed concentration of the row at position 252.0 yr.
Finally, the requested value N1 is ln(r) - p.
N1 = -64.4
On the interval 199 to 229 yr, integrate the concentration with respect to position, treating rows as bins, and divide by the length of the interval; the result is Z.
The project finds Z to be 67.5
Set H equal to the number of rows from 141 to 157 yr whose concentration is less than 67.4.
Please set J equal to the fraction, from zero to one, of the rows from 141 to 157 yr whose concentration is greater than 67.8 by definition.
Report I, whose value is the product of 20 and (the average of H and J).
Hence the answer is 45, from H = 4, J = 0.50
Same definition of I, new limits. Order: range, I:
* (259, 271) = 60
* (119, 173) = 164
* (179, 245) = 154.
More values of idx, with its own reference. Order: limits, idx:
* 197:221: 200.0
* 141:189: 170.0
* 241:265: 264.0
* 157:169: 168.0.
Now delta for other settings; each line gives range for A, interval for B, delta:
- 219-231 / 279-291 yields -1333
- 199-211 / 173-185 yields -1552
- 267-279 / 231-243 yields -1359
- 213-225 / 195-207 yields -1630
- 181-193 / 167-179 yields -1357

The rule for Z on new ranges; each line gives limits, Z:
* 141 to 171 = 61.2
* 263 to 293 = 47.5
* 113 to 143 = 67.7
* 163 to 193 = 56.8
